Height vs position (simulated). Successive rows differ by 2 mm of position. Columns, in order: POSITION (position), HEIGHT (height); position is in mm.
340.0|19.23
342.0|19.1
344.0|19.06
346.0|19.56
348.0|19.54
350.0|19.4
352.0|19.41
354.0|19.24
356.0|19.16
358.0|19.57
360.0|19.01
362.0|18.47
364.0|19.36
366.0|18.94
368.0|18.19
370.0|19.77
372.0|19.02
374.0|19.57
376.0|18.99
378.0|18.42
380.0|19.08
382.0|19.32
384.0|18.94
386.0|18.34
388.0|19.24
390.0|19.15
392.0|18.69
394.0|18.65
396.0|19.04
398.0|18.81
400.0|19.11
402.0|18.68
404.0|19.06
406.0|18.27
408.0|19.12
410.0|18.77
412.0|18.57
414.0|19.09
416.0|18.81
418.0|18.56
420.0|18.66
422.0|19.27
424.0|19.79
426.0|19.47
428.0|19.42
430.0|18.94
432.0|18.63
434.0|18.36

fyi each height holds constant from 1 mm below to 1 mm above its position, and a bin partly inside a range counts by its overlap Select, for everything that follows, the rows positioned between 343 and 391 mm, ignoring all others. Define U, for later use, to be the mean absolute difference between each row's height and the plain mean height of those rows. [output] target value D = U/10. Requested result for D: 0.0317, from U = 0.317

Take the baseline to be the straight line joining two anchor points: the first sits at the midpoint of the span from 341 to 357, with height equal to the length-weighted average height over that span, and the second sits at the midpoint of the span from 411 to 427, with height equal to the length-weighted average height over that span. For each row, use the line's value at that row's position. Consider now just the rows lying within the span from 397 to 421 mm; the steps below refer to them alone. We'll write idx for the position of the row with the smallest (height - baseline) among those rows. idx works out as 406.0 mm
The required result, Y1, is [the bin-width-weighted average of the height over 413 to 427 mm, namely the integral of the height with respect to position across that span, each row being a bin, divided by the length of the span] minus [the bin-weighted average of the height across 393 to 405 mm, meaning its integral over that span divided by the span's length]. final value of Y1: 0.2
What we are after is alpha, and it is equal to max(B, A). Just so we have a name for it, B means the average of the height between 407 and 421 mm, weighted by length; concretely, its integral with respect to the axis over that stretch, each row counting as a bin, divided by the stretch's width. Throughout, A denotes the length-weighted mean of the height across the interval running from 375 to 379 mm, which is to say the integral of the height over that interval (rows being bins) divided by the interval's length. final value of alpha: 18.8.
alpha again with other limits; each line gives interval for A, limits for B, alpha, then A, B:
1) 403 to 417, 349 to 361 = 19.3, 18.8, 19.3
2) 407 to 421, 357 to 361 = 19.3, 18.8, 19.3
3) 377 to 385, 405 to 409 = 18.9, 18.9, 18.7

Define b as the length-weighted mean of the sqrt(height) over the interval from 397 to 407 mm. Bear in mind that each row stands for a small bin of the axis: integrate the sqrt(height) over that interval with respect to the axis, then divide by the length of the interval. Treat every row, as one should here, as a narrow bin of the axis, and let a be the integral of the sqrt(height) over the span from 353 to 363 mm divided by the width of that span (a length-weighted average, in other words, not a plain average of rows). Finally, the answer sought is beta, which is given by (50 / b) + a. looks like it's 15.9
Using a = 4.37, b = 4.33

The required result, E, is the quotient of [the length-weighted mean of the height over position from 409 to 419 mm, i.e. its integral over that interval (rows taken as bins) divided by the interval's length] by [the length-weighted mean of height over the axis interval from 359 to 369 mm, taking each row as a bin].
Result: 1.00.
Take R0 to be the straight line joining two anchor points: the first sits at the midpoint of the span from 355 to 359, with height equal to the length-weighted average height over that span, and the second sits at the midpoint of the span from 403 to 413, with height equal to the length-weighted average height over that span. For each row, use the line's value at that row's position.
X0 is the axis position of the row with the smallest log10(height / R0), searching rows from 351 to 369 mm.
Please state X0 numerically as 368.0 mm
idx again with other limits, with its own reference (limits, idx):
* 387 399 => 394.0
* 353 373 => 368.0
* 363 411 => 368.0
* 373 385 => 378.0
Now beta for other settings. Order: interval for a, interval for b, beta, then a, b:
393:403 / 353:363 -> 15.8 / 4.34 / 4.37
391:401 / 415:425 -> 15.8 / 4.34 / 4.36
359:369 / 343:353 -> 15.7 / 4.33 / 4.40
